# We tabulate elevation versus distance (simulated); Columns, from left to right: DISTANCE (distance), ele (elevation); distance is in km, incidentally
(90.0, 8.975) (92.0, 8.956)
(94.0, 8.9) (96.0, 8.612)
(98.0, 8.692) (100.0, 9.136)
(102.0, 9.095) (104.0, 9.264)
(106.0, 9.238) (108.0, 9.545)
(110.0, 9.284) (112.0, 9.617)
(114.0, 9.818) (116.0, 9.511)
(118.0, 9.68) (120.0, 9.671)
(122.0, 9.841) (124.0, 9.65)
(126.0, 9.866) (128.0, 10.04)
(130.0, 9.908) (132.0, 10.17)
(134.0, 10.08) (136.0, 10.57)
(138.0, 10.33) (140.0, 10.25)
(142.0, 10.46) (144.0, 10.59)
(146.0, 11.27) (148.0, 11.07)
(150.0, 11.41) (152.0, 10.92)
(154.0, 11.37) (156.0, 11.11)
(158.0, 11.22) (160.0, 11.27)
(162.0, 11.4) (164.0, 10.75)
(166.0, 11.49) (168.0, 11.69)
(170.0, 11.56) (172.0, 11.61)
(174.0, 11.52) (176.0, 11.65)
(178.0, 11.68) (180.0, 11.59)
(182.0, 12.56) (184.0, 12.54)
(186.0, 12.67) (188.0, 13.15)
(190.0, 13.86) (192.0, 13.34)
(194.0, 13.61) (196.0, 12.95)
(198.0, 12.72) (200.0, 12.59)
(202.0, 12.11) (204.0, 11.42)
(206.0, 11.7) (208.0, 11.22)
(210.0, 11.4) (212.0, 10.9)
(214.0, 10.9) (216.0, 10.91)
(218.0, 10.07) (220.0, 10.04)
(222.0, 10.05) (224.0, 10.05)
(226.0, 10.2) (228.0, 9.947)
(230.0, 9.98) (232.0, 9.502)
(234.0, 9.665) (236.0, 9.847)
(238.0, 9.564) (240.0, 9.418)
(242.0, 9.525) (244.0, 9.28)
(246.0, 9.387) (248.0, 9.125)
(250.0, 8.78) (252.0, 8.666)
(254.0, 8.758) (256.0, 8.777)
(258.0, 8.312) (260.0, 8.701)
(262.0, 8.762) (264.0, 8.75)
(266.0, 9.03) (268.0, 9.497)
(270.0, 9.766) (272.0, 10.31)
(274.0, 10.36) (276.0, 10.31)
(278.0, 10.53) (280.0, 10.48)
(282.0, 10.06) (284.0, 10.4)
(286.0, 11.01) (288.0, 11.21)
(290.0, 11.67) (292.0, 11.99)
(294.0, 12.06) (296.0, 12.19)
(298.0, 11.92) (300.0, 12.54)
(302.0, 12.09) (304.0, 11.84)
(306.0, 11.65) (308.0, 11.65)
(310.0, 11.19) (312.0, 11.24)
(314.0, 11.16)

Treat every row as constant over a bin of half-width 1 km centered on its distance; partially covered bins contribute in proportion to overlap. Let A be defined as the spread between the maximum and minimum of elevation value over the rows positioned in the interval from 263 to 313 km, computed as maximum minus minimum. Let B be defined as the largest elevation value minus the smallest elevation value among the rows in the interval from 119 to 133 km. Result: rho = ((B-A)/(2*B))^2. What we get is 9.9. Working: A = 3.8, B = 0.5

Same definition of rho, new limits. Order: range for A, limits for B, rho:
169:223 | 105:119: 7.8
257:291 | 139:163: 0.9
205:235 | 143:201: 0.0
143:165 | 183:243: 0.2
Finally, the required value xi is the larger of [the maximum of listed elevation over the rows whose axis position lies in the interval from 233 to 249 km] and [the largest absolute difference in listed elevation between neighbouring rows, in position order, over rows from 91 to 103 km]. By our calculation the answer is 9.8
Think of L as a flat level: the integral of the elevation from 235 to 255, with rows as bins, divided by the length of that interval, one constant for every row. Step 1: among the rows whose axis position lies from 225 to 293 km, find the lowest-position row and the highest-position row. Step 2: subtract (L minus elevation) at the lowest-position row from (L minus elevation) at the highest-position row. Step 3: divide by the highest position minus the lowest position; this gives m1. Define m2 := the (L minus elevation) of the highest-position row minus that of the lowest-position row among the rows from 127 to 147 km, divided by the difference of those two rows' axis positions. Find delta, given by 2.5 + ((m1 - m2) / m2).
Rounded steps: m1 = -0.03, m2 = -0.07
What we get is 1.9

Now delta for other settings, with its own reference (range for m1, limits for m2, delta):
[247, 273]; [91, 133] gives 3.1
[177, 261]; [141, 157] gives 0.7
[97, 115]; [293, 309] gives -0.9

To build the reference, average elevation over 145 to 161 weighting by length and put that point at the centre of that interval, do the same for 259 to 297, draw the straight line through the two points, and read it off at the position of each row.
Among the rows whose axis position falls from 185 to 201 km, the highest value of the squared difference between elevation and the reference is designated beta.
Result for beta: 8.4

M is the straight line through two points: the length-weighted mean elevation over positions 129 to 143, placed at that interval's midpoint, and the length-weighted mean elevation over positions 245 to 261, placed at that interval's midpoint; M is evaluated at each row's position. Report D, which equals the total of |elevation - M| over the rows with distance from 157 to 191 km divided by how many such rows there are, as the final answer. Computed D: 2.1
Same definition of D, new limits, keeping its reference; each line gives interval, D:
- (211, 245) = 0.9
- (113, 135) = 0.6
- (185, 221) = 2.5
